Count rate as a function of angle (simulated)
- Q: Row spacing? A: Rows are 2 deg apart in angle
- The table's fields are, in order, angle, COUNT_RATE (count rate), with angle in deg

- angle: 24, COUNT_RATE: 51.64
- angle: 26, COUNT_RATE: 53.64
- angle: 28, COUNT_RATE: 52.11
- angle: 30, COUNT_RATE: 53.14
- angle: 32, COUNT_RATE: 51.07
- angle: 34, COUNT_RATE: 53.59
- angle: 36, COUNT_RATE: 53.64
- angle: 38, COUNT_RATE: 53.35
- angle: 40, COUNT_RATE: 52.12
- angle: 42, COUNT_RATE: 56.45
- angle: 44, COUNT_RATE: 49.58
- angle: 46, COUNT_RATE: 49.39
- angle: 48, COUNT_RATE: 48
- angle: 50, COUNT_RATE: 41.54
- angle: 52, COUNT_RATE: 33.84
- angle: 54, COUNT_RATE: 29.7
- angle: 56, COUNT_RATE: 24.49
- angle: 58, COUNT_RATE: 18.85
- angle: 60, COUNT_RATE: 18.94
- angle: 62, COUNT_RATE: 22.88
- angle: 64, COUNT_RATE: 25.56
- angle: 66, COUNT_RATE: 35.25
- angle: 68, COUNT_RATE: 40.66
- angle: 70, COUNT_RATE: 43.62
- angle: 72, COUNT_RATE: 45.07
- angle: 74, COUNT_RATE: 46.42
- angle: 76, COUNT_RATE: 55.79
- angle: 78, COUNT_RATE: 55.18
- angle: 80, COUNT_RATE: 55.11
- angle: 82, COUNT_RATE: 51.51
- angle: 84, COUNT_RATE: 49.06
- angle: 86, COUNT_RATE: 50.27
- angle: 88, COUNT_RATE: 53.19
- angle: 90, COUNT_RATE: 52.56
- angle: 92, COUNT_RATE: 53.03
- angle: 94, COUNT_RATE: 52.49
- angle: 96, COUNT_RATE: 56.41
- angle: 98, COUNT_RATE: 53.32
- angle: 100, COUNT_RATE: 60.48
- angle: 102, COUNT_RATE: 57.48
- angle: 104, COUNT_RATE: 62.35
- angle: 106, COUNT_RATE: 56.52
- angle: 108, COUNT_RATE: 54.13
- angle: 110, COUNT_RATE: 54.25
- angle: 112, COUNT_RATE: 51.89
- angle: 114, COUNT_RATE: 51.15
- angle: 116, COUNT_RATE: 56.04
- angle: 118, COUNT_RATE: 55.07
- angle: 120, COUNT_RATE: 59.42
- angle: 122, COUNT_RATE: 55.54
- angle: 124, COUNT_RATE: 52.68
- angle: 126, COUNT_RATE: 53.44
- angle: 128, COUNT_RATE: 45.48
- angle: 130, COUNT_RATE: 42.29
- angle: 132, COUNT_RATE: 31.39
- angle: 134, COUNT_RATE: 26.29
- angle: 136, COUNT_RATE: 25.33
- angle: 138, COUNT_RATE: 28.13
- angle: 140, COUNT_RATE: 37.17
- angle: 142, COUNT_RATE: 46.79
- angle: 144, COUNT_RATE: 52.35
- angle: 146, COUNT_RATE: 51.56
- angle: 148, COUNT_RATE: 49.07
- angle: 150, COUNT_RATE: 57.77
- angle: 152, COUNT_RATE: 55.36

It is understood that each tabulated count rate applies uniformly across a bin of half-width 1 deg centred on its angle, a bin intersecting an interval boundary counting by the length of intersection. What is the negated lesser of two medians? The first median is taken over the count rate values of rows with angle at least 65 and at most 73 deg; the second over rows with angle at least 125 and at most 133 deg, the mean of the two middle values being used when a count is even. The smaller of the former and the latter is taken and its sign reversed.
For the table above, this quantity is -42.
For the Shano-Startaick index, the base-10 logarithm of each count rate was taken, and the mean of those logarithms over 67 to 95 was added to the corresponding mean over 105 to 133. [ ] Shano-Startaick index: 3.41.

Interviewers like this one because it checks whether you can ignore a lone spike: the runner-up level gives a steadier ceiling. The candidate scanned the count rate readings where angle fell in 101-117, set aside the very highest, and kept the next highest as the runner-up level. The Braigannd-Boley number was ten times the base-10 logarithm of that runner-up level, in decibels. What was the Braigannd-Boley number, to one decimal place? 17.6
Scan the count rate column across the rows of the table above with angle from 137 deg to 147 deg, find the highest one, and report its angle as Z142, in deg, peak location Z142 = 144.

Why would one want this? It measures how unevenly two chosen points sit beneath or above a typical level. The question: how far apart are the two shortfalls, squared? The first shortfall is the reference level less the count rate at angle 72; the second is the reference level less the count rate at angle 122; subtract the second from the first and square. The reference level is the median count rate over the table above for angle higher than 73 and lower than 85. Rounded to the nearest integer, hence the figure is 110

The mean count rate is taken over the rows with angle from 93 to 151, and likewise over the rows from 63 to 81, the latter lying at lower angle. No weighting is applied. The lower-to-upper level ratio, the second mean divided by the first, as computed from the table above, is 0.90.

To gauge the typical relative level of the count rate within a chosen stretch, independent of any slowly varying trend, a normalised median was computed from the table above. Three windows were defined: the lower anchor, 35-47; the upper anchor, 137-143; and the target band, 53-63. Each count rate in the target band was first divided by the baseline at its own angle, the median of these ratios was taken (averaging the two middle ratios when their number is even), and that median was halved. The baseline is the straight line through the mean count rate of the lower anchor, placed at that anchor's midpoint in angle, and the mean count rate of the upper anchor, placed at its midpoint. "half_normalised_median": 0.23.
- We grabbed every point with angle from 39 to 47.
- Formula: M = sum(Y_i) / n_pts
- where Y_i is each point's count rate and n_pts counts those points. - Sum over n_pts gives 52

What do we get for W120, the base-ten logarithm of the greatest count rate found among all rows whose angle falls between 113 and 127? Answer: 1.774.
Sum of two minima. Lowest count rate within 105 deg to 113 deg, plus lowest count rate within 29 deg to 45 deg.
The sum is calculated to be 101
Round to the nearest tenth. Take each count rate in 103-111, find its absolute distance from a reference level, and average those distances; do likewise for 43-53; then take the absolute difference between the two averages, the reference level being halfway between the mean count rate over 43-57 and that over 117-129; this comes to 5.3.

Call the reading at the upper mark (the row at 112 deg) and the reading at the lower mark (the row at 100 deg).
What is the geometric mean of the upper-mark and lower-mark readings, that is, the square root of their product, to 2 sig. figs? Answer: 56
